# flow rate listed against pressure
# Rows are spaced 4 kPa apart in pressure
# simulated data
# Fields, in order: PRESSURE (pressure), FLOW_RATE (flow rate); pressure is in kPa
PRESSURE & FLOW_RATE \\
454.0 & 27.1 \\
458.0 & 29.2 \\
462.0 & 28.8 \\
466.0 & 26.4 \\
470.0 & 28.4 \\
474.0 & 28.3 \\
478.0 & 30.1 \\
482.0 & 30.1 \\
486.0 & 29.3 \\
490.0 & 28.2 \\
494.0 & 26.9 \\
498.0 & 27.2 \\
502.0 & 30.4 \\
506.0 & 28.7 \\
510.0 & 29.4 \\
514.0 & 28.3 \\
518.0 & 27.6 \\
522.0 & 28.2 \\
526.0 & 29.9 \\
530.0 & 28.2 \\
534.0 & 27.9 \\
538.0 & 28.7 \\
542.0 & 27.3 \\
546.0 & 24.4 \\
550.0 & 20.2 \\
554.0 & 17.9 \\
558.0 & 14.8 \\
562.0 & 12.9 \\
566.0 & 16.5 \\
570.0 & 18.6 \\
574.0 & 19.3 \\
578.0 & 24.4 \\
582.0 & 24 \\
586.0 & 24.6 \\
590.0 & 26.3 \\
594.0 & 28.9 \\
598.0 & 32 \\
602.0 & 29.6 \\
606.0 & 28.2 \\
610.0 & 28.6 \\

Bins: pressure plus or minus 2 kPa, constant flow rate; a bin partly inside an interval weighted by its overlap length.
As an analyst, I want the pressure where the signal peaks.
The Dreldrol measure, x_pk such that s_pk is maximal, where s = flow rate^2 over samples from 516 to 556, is 526.0 kPa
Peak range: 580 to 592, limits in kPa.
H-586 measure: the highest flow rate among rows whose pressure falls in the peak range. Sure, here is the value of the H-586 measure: 26.3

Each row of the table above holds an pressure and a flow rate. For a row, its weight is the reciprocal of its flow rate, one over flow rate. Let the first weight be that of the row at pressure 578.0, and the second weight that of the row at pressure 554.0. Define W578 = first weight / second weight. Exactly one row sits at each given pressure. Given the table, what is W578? 0.73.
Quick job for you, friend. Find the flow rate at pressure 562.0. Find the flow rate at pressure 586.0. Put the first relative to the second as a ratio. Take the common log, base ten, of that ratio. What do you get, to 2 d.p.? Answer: -0.28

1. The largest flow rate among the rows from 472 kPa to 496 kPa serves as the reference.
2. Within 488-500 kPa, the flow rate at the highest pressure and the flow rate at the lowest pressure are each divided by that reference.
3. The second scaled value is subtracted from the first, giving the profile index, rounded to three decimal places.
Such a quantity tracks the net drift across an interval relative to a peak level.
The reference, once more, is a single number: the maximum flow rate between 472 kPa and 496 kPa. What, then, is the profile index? -0.033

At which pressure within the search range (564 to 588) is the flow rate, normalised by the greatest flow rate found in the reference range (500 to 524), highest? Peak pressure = 586.0 kPa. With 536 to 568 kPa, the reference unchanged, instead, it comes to 538.0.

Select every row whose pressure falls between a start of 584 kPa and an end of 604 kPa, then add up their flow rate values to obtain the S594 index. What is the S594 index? 141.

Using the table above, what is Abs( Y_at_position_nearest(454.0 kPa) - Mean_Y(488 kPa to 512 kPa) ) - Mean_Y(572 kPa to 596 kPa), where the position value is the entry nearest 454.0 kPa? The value -23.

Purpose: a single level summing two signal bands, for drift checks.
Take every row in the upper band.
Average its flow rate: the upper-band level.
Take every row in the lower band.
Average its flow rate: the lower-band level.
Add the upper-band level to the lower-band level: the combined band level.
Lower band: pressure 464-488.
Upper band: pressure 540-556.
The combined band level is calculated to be 51.2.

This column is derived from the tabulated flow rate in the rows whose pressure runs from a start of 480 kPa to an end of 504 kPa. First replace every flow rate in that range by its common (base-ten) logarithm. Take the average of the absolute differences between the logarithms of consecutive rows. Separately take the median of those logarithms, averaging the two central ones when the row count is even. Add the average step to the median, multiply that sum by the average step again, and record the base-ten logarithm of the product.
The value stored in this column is -1.52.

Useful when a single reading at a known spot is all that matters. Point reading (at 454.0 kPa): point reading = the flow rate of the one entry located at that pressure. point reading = 27.1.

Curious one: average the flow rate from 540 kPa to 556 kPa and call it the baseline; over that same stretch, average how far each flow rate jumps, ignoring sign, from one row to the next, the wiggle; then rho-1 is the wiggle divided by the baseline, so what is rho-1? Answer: 0.140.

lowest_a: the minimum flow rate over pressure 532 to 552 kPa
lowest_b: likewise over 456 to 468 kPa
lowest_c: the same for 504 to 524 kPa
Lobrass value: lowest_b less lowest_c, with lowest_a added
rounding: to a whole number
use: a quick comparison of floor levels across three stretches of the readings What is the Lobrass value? 19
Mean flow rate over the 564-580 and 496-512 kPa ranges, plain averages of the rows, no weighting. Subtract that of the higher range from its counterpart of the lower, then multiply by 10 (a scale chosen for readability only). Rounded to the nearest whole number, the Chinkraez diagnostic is 92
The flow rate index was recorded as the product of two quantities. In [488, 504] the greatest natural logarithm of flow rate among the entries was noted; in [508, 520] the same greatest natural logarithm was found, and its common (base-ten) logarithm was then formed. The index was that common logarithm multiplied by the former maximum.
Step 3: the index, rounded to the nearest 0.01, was 1.81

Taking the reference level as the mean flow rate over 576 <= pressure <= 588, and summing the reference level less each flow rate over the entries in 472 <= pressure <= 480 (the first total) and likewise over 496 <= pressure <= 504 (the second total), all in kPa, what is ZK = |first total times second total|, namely 87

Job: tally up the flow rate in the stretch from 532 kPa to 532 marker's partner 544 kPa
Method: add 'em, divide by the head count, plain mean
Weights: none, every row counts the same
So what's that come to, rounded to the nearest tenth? 28.0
